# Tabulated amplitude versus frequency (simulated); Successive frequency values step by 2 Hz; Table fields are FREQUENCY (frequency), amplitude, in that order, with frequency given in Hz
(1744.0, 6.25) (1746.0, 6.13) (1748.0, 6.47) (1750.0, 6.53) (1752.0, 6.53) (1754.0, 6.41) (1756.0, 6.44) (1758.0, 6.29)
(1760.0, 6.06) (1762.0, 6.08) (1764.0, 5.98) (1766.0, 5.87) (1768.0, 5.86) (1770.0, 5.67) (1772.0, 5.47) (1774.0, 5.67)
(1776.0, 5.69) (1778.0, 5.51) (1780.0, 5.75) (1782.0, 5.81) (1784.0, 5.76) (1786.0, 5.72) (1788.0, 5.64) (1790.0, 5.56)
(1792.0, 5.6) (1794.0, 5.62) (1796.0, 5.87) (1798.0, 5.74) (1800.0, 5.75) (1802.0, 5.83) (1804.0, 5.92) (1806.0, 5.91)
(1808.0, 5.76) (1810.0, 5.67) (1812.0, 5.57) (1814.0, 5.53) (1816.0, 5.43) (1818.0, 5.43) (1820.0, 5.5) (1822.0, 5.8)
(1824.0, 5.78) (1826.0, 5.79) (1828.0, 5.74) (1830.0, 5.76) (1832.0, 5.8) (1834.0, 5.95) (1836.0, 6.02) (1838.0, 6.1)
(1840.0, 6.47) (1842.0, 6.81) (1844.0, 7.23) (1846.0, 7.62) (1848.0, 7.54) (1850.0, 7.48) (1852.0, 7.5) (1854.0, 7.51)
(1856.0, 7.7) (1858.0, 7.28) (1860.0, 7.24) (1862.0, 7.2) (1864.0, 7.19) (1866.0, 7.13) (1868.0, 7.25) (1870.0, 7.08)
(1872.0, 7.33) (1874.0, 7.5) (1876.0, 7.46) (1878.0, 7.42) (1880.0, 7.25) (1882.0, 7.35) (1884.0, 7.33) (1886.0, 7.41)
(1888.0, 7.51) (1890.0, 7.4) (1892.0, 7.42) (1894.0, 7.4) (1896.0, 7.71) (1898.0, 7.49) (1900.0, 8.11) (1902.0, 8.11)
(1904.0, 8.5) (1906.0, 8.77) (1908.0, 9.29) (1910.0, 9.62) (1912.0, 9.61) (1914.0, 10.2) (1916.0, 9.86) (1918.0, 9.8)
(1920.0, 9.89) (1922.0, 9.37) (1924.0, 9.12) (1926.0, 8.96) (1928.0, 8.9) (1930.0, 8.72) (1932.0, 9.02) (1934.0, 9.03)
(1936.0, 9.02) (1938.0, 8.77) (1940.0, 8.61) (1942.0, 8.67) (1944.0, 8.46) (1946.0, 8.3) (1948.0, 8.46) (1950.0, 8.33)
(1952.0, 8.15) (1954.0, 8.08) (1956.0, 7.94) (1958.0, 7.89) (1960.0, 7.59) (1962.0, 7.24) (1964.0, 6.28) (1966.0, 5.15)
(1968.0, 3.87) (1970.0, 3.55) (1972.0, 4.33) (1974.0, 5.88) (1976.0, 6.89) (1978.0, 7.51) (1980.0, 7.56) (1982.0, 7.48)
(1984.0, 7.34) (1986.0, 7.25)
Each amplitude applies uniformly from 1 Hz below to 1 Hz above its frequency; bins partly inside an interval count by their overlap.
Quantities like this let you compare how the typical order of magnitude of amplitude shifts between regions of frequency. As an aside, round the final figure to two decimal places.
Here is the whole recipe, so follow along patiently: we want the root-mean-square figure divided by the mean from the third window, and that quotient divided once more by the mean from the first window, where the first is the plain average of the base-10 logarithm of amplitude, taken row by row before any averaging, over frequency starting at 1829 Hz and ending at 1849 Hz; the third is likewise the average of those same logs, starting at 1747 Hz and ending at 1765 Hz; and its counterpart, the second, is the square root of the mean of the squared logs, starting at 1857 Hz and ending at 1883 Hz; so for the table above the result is 1.33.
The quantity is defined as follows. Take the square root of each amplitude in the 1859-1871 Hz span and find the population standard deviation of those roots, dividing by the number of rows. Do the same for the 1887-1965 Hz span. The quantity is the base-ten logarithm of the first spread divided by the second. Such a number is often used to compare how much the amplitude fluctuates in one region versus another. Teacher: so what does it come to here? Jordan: -1.12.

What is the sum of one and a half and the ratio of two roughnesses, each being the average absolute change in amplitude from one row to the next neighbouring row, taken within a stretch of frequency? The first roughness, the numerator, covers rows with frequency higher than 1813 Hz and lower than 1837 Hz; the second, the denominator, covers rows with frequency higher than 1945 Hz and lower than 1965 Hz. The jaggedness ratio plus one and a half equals 1.79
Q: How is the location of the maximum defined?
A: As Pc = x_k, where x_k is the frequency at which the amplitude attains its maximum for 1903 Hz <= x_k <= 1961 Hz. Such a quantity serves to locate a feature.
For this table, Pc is 1914.0 Hz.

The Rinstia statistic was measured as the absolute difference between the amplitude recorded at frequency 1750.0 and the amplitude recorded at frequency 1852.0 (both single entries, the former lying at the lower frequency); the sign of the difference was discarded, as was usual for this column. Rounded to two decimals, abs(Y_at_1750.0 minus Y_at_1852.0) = 0.97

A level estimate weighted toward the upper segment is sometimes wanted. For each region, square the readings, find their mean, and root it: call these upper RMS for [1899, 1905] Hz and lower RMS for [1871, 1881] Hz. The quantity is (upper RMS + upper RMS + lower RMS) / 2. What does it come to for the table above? 11.9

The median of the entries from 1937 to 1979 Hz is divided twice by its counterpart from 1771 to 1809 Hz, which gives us 0.24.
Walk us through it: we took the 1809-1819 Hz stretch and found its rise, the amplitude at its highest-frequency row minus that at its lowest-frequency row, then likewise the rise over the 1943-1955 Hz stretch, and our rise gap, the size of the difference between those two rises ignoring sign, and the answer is 0.14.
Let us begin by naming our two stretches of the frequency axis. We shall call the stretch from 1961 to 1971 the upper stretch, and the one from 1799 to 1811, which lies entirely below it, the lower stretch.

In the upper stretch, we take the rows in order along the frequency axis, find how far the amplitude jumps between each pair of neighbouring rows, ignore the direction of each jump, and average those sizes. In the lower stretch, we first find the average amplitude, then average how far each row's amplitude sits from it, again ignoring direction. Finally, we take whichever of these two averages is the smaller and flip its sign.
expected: -0.080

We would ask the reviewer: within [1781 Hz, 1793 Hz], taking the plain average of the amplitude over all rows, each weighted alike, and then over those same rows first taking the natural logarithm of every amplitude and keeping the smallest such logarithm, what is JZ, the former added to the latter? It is 7.4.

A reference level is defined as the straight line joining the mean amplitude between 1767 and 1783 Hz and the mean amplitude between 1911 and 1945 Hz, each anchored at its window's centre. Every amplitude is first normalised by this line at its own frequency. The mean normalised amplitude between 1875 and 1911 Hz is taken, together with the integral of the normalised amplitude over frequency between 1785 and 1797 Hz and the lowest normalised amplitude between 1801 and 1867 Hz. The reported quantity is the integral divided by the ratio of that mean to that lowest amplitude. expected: 9.8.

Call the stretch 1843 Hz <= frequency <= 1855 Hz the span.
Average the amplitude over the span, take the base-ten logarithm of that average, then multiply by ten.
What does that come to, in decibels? 8.7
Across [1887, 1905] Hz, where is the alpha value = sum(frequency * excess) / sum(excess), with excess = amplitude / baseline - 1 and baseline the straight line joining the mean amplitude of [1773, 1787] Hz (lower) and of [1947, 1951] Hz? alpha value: 1902.6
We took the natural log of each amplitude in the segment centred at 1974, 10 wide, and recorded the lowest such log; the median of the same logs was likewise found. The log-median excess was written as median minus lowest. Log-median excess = 0.50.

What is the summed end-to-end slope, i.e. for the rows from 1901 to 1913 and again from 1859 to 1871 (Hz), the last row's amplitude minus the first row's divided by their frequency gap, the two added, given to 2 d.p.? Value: 0.13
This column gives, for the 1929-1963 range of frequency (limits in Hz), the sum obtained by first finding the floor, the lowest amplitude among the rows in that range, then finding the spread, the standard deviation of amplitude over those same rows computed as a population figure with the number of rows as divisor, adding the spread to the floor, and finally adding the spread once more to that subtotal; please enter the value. 8.2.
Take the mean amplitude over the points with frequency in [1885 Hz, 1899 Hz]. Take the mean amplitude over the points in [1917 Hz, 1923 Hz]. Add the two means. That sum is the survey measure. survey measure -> 17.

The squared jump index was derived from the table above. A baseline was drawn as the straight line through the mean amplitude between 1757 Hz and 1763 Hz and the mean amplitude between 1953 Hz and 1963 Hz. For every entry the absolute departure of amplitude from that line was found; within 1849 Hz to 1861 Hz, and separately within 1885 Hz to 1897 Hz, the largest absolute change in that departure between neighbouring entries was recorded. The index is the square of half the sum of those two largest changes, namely 0.13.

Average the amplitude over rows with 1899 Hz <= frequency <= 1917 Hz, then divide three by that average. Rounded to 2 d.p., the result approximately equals 0.33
